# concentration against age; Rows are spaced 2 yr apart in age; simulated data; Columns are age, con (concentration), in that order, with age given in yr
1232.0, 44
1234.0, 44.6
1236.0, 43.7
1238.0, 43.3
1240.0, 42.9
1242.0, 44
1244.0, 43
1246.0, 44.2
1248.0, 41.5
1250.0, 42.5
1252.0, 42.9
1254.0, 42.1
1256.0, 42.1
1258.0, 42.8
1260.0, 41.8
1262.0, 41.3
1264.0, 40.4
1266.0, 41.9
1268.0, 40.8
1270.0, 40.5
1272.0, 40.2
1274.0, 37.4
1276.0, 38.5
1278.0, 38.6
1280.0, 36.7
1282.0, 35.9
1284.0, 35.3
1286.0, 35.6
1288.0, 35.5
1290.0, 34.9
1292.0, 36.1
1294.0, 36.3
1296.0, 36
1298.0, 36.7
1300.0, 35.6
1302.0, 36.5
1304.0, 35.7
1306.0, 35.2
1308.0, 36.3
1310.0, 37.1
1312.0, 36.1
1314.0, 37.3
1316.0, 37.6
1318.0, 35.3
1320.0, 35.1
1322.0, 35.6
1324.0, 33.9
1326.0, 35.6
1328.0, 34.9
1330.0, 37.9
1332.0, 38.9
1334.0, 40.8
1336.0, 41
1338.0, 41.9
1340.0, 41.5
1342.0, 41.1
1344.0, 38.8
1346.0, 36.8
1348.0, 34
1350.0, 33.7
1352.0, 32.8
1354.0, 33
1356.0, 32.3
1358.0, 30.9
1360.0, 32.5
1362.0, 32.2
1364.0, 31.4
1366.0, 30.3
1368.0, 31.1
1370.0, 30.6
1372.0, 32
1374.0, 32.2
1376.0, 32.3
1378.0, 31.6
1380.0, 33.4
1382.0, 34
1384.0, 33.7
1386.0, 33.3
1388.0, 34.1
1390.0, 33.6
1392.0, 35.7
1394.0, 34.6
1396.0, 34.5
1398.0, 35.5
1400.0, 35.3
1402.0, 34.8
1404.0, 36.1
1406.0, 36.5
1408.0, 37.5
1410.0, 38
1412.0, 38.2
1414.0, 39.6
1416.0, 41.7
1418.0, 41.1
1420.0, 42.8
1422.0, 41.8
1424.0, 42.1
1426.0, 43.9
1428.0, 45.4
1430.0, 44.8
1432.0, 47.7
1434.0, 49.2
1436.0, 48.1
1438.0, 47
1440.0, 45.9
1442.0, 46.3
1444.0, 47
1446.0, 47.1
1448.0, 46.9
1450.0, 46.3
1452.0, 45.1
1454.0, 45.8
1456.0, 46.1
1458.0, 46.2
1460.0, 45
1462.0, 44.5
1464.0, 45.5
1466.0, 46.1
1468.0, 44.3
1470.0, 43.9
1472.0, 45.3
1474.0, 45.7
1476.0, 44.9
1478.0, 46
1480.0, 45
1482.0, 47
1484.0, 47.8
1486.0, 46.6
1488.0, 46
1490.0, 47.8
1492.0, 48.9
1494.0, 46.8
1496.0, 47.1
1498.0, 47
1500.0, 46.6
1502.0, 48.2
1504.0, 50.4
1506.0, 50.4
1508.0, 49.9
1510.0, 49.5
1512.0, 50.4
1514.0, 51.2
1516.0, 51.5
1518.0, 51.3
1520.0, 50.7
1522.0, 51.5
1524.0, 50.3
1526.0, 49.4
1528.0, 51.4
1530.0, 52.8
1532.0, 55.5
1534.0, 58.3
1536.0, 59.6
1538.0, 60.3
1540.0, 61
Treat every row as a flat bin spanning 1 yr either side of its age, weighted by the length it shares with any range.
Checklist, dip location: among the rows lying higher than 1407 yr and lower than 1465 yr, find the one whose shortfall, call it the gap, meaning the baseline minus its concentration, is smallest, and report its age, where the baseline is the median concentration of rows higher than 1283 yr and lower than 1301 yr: 1434.0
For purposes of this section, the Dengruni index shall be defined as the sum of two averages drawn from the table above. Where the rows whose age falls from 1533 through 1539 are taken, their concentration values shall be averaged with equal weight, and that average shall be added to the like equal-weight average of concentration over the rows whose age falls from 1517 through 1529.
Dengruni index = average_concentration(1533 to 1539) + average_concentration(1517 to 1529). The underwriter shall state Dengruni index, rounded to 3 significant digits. 110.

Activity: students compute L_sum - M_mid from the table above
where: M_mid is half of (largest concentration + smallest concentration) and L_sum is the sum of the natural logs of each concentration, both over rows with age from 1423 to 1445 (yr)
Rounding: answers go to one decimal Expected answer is -3.5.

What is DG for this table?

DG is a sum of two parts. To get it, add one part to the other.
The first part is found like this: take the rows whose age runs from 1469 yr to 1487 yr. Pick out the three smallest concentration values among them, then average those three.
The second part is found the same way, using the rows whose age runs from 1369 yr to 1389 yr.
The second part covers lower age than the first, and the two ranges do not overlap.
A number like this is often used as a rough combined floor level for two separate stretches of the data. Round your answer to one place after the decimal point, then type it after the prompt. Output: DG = 76.0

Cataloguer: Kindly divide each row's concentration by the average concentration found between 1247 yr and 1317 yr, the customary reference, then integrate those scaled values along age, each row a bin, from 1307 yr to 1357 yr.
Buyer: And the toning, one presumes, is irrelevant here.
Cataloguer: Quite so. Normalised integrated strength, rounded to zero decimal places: 48 yr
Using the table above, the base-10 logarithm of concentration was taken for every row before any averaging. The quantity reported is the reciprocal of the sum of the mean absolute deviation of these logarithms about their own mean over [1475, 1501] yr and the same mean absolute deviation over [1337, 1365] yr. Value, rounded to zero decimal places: 21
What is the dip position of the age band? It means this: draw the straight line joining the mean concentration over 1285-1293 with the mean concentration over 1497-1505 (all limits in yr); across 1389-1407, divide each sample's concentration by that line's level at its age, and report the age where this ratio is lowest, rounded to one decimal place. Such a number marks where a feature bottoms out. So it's 1390.0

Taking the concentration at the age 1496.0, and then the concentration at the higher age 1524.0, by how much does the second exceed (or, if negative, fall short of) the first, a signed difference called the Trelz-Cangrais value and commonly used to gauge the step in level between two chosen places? 3.2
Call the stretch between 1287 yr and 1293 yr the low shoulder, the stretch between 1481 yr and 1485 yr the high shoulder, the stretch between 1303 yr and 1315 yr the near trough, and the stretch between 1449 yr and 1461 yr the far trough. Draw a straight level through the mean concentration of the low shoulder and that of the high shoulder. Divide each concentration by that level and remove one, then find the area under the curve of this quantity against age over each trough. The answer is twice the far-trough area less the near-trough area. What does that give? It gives 0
